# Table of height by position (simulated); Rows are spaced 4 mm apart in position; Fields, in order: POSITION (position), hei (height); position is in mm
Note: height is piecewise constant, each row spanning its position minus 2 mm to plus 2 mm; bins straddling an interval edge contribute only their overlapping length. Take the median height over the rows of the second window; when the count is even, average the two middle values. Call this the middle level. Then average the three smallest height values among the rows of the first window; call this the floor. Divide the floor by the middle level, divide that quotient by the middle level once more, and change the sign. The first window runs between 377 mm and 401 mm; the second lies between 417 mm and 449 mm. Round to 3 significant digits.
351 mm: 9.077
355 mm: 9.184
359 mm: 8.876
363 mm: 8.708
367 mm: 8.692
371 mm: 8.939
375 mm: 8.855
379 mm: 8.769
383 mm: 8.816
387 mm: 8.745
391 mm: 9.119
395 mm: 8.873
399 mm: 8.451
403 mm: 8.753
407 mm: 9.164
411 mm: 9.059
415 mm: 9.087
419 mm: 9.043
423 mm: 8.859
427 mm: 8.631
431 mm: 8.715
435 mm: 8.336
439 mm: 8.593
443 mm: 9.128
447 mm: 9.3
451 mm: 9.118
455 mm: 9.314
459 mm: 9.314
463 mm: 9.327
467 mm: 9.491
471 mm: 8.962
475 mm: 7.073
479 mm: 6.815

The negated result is -0.112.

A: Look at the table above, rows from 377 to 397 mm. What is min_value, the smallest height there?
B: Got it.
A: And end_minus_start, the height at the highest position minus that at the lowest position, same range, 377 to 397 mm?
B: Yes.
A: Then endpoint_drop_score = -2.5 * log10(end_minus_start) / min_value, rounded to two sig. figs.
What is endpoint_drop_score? 0.28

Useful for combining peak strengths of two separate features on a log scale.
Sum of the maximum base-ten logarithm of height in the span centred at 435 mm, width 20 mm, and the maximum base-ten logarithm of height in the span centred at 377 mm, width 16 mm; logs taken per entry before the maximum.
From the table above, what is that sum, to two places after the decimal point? 1.91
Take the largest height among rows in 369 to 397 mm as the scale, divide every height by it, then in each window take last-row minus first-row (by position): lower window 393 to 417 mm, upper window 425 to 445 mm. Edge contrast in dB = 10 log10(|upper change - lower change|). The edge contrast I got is -15.1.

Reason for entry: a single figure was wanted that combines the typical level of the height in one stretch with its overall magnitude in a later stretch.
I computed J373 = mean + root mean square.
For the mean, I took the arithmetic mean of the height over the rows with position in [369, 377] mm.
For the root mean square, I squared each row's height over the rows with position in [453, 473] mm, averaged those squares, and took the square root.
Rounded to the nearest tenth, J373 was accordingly 18.2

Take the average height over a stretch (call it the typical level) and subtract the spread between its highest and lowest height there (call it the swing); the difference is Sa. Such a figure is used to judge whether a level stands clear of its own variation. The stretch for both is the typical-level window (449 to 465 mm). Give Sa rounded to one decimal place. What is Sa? 9.1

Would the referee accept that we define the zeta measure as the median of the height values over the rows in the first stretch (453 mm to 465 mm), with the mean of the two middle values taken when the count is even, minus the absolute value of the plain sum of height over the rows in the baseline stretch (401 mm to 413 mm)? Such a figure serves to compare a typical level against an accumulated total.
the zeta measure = -17.7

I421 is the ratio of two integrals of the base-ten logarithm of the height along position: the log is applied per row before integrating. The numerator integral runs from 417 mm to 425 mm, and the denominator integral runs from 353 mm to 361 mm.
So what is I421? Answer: 1.00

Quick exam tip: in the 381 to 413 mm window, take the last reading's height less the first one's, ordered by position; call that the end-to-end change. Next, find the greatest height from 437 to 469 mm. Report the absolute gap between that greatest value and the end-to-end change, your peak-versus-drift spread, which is 9.25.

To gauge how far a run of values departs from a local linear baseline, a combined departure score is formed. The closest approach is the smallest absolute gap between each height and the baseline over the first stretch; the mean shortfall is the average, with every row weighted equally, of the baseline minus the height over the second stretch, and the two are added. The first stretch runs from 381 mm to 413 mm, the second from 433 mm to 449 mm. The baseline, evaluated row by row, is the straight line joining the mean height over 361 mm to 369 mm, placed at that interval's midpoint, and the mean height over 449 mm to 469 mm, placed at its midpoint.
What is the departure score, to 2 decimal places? 0.36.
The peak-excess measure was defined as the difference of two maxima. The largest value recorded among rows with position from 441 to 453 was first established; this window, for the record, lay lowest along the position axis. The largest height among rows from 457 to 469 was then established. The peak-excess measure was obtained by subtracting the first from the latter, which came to 0.19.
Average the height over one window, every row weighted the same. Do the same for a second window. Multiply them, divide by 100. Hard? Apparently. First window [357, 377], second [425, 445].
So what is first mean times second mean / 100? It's 0.77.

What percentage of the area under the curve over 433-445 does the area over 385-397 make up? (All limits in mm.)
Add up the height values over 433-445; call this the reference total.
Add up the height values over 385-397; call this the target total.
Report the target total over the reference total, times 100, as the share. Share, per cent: 103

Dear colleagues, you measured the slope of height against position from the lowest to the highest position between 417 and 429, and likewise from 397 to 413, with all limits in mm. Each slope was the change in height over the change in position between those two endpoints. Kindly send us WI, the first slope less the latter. -0.10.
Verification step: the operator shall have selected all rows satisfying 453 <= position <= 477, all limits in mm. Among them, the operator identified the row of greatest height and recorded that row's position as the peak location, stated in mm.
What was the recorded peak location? 467 mm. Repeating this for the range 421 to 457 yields 455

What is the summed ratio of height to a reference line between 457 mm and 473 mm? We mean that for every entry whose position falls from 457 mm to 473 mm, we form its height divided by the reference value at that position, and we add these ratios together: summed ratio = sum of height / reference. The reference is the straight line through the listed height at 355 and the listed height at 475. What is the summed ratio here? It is 5.1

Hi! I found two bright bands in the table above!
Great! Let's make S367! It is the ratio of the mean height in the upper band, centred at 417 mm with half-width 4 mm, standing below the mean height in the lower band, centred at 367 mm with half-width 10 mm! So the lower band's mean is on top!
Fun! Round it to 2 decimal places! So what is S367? 0.97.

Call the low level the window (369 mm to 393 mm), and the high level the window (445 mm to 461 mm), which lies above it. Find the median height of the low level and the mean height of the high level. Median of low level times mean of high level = 81.8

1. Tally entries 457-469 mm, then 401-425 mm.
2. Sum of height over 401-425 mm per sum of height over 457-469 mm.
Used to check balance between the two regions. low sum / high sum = 1.9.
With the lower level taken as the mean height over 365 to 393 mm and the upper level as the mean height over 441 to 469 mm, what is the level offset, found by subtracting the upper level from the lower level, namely -0.4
